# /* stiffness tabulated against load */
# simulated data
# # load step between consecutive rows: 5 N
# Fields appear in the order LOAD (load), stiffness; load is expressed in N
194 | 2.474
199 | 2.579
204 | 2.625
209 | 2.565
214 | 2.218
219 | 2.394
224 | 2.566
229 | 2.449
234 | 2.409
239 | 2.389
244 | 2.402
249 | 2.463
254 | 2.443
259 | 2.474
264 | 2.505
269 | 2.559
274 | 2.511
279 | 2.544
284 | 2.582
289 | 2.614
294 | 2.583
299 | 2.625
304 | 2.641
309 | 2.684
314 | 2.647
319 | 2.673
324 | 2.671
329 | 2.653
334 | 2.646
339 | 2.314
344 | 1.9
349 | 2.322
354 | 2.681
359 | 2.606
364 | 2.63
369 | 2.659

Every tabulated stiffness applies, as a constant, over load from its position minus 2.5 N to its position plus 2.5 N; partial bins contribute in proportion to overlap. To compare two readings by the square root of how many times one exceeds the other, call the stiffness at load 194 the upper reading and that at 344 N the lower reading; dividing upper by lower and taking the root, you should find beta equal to 1.14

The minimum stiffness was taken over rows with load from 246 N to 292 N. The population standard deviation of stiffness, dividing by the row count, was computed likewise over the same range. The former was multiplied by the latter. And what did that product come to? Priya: 0.13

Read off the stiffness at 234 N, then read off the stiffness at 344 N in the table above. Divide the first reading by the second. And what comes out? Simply 1.27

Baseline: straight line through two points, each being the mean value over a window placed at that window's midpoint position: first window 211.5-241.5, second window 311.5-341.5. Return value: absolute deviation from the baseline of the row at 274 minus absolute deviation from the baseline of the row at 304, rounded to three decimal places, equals -0.071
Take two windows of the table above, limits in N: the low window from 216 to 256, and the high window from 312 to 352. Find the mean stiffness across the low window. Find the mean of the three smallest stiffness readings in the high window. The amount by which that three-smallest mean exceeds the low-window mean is -0.3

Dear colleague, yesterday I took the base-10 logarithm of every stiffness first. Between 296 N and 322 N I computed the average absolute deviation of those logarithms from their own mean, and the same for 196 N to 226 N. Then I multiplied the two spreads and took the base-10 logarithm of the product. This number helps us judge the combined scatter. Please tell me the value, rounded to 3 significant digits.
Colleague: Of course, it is -4.15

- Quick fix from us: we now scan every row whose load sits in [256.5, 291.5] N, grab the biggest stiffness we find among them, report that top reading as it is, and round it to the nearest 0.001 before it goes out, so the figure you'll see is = 2.614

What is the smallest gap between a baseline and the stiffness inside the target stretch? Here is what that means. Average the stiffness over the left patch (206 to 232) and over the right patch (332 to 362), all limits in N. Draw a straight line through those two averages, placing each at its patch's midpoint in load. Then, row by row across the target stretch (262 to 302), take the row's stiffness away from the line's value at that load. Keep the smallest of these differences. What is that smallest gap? -0.20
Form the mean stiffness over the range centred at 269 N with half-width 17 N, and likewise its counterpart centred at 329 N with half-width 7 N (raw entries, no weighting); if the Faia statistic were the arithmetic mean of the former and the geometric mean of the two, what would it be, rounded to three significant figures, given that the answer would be 2.55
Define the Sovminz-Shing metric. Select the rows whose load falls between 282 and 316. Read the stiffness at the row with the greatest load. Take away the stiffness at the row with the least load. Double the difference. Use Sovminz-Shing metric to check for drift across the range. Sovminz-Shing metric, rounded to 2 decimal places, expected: 0.13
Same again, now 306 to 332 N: -0.06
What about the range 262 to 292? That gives 0.22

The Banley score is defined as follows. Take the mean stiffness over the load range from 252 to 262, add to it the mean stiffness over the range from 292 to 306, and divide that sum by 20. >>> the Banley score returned 0.254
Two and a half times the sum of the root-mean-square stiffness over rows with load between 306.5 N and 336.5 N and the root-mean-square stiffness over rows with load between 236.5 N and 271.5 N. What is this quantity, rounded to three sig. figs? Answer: 12.8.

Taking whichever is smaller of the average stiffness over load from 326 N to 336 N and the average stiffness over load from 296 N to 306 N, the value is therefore 2.63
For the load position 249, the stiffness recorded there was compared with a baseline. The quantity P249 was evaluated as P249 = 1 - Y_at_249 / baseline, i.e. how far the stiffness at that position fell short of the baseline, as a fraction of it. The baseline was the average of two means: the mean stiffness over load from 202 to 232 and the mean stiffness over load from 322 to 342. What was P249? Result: 0.02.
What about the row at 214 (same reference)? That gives 0.12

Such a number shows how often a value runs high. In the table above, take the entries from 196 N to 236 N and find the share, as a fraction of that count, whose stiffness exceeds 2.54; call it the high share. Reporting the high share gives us 0.50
